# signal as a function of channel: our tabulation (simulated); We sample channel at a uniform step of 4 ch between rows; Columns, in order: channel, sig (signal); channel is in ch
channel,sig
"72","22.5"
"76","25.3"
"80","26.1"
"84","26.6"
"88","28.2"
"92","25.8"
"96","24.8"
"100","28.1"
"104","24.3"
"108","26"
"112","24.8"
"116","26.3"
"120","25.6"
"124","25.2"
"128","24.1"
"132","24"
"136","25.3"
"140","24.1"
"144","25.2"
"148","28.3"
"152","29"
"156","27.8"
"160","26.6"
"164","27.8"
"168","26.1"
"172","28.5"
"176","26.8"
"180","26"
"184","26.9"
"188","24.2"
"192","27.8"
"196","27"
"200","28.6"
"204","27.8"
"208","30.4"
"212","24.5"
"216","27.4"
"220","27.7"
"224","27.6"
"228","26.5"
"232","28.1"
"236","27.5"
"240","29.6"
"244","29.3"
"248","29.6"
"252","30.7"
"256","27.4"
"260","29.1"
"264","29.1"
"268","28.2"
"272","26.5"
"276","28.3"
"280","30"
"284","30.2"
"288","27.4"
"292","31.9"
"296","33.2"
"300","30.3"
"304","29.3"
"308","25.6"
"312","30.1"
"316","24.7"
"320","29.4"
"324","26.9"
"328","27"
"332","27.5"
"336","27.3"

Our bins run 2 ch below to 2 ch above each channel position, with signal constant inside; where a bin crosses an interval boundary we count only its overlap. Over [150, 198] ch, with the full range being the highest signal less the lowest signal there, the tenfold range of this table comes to 48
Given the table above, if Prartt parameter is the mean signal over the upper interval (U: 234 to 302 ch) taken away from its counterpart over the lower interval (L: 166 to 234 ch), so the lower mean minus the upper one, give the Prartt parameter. -2.1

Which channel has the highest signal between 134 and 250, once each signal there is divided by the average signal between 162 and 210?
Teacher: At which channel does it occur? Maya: 208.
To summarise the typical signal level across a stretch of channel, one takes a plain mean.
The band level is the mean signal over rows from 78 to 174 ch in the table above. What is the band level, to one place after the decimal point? 26.2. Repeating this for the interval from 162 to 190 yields 26.6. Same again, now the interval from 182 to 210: 27.5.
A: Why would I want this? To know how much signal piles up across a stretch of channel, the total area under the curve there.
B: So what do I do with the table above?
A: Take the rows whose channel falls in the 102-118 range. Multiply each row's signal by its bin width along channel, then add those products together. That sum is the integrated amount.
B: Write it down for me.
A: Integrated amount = 406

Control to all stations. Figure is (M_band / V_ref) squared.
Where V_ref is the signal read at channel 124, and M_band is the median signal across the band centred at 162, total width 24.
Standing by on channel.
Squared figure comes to 1.22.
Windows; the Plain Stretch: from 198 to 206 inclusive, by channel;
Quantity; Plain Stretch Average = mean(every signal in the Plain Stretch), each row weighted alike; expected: 28.2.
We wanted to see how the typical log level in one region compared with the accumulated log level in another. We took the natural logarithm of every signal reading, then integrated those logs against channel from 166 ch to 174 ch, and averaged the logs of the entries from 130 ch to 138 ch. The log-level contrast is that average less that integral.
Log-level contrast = -23.2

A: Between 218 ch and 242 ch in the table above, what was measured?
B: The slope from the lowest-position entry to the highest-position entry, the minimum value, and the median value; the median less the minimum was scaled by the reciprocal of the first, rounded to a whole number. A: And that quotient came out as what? 12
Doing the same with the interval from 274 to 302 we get 34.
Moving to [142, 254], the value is 70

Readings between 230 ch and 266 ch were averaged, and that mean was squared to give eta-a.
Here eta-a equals 837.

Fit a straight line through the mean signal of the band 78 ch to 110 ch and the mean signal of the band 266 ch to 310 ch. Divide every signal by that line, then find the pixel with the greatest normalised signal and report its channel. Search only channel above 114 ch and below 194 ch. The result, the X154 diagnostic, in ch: 152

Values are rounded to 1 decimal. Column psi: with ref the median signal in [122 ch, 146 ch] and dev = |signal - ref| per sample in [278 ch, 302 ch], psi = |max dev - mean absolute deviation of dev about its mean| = 7.2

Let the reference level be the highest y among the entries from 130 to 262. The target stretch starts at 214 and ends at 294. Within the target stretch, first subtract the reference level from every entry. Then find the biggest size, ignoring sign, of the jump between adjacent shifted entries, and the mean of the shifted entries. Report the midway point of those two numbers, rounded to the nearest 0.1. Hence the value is 1.2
